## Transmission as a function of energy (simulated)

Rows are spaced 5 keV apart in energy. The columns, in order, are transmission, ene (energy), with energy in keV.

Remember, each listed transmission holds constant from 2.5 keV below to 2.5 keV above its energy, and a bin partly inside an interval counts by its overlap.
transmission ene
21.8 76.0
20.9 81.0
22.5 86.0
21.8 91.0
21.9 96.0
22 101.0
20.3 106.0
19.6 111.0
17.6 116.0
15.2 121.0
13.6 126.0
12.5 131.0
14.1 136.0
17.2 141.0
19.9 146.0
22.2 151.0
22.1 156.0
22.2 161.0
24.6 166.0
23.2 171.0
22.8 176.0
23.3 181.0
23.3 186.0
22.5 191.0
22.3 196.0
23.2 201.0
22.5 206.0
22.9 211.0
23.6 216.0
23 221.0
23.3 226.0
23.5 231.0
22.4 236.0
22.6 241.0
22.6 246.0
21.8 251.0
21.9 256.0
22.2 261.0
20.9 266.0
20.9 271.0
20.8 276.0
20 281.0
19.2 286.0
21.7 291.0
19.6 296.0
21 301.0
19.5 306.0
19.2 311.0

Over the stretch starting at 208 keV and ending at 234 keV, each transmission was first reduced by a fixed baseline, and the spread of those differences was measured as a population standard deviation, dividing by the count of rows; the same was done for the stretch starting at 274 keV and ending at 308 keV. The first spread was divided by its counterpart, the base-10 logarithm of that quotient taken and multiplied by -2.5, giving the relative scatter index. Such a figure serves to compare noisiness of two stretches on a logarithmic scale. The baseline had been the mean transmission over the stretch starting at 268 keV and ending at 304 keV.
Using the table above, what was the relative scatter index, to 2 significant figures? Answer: 1.2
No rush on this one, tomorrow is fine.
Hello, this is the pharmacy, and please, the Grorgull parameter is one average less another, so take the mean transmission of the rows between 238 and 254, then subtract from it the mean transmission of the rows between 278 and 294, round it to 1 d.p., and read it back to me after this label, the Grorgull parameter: 2.0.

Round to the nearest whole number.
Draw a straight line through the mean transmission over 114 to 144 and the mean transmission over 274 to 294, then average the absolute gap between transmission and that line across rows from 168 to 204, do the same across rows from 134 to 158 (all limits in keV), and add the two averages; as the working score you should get 10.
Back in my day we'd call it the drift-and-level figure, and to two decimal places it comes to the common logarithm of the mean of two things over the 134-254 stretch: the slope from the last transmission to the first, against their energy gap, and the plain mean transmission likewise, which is 1.05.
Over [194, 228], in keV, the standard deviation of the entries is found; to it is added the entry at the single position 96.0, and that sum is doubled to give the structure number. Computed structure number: 45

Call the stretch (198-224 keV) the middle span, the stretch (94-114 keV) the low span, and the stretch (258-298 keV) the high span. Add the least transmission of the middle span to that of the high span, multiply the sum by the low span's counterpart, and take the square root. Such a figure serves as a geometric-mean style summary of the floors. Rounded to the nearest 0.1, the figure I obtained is 28.6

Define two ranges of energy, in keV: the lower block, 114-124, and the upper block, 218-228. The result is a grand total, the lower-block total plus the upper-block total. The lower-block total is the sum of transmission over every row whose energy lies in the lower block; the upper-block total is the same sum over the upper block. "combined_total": 79.1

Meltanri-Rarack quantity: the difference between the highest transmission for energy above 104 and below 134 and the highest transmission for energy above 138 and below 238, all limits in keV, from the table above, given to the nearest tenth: -4.3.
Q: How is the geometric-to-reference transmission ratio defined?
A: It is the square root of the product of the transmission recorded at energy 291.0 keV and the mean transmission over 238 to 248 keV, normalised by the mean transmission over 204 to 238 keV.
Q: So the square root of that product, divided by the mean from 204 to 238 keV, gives 0.96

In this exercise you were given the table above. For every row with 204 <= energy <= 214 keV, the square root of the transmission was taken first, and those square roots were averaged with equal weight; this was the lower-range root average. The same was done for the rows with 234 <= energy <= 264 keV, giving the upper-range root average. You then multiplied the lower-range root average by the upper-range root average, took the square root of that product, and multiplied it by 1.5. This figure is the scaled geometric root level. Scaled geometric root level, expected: 7.11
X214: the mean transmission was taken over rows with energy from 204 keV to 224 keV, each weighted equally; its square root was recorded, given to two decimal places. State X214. 4.80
